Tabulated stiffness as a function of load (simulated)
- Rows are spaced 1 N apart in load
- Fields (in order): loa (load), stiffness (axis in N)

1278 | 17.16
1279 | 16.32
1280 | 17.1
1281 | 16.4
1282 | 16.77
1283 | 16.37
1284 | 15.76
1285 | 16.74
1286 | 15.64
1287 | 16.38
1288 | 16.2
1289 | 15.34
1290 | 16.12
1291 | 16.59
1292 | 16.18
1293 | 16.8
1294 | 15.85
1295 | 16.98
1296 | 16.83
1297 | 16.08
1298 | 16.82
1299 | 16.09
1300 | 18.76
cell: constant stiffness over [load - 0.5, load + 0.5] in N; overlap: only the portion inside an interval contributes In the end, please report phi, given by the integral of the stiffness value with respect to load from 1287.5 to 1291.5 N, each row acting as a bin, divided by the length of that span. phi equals 16.1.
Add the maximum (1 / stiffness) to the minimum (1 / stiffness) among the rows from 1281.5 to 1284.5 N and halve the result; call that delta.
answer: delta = 0.0615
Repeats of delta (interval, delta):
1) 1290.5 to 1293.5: 0.0607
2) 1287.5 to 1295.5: 0.0620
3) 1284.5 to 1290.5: 0.0625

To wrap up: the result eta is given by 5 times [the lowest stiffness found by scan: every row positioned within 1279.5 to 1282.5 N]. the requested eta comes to 82.0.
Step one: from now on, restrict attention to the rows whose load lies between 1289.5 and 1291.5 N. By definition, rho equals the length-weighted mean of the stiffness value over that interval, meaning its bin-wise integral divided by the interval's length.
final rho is 16.4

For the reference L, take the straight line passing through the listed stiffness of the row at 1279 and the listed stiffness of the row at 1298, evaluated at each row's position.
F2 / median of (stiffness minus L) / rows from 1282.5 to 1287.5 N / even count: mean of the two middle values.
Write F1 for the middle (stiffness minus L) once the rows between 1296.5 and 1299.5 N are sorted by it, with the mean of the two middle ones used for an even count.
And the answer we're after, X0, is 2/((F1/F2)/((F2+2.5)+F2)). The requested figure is 0.9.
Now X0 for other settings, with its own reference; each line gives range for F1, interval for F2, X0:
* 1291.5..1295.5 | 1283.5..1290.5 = 8.0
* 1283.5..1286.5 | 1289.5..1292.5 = 2.1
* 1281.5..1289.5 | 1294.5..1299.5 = 0.0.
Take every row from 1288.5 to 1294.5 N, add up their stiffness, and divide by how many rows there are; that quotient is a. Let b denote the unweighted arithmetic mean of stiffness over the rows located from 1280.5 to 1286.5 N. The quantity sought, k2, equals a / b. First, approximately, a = 16.15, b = 16.3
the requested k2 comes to 0.99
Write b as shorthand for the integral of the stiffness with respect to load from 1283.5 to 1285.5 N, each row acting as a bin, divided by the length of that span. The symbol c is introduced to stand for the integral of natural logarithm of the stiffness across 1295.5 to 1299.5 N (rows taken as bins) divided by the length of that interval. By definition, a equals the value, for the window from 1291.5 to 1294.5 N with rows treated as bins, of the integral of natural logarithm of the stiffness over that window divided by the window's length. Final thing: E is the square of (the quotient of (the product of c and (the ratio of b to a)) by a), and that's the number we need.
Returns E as 34.2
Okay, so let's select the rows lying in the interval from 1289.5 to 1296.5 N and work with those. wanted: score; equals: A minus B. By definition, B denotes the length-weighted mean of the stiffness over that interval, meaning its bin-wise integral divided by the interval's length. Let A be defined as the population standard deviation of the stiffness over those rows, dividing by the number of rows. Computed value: -16.1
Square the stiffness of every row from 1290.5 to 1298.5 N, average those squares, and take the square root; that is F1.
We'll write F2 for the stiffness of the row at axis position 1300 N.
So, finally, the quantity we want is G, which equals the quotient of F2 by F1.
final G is 1.14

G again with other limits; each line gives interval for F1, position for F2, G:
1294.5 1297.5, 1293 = 1.01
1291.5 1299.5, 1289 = 0.93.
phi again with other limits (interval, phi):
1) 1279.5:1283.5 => 16.7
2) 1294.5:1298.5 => 16.7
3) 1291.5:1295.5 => 16.5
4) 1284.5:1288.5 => 16.2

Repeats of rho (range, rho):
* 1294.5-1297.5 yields 16.6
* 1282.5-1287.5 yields 16.2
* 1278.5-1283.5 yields 16.6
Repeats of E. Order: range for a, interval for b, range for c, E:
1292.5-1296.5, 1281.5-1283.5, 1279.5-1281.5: 35.0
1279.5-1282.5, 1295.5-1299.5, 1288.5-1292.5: 33.1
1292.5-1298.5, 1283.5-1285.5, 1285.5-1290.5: 32.6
